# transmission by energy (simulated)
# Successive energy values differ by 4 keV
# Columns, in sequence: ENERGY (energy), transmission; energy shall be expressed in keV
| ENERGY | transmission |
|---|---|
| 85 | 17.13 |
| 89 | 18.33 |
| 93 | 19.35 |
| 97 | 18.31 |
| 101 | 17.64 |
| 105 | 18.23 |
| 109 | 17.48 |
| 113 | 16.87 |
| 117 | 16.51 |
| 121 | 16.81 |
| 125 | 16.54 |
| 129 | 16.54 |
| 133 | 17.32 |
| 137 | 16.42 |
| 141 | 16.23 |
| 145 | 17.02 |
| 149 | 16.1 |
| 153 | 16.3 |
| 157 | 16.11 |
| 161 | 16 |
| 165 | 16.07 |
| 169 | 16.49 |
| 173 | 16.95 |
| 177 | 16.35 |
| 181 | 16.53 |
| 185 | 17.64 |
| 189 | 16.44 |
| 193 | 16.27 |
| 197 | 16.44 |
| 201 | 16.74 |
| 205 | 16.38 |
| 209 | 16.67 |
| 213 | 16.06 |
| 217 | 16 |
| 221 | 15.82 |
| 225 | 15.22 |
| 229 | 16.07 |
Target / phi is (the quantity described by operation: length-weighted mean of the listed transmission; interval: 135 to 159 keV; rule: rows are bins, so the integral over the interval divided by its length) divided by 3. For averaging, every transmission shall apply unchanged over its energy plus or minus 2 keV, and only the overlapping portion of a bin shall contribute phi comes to 5.45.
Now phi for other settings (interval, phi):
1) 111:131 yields 5.55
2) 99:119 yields 5.78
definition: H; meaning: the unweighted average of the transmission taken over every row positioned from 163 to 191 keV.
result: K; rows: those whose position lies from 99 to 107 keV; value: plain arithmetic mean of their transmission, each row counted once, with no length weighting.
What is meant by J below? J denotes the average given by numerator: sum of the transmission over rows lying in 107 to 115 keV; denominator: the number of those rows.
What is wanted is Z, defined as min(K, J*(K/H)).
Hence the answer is 17.9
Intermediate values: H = 16.6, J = 17.2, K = 17.9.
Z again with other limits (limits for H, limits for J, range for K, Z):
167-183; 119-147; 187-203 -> 16.5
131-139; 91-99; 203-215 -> 16.4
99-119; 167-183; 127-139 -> 16.0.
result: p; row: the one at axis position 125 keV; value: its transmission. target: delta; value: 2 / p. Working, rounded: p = 16.54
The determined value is 0.121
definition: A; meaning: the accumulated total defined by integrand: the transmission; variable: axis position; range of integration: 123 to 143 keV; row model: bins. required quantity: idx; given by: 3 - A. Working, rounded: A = 332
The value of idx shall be -329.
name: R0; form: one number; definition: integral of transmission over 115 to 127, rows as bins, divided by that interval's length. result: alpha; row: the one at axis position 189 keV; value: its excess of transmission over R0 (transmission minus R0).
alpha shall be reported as -0.2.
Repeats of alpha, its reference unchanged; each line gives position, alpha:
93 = 2.7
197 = -0.2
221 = -0.8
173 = 0.3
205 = -0.2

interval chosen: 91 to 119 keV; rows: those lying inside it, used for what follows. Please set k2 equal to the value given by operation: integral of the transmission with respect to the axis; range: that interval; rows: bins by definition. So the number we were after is 498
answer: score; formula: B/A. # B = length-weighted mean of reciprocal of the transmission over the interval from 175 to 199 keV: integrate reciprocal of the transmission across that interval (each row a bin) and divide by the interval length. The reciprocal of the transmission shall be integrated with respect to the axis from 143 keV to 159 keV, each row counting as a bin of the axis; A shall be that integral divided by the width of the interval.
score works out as 0.99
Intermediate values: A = 0.0611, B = 0.0602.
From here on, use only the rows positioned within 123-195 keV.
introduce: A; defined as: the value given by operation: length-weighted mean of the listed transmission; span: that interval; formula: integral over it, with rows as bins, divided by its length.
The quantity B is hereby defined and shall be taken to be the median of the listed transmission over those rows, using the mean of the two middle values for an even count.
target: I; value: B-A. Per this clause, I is -0.088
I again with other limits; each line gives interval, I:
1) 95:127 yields -0.124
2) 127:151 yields -0.125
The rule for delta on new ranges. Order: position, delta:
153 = 0.123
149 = 0.124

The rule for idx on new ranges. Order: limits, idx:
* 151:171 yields -321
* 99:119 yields -344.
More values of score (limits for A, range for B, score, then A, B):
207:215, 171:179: 0.98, 0.0611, 0.0601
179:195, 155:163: 1.04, 0.0599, 0.0623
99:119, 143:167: 1.07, 0.0577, 0.0615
